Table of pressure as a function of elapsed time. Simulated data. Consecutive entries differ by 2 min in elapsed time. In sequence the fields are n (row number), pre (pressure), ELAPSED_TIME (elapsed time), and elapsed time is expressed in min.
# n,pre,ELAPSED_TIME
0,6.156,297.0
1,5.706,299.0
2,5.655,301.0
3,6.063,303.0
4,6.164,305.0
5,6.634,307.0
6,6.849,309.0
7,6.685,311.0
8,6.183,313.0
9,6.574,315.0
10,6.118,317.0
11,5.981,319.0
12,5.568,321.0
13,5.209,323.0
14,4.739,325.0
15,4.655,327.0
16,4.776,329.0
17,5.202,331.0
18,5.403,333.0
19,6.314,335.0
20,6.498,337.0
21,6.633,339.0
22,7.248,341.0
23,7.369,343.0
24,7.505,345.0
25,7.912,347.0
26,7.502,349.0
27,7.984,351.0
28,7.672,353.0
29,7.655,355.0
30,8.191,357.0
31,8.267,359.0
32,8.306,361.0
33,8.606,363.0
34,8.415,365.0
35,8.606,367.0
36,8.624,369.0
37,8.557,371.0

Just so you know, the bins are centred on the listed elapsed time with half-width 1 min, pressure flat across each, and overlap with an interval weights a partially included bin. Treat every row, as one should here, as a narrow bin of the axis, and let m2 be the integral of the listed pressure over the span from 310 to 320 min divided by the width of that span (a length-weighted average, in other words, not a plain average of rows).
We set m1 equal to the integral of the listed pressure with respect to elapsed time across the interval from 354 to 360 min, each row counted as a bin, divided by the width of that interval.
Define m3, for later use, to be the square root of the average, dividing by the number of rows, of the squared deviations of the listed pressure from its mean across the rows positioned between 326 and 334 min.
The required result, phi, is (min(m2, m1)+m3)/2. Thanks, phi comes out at 3.3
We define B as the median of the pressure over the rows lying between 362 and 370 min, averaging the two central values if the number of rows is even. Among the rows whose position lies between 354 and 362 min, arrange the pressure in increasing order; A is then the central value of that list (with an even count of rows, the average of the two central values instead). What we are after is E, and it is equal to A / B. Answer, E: 0.96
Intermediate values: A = 8.2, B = 8.6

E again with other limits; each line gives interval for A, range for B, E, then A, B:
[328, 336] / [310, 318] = 0.83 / 5.3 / 6.4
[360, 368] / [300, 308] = 1.39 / 8.5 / 6.1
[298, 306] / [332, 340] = 0.92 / 5.9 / 6.4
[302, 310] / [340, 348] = 0.86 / 6.4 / 7.4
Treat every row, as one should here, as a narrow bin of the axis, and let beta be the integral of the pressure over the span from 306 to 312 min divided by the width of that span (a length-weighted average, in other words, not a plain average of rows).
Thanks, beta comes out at 6.7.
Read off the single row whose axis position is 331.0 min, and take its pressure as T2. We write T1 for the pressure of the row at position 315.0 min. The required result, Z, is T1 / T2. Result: 1.26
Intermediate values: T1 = 6.574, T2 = 5.202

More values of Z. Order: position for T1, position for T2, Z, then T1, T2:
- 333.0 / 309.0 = 0.79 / 5.403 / 6.849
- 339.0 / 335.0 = 1.05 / 6.633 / 6.314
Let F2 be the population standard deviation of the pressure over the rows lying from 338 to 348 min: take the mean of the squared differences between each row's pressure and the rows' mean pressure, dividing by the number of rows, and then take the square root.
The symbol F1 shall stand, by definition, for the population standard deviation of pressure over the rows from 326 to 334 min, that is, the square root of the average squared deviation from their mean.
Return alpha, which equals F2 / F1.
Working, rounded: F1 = 0.30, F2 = 0.4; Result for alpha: 1.4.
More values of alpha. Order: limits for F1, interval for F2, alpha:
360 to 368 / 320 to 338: 4.9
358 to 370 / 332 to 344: 4.4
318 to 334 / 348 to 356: 0.4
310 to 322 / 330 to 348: 2.4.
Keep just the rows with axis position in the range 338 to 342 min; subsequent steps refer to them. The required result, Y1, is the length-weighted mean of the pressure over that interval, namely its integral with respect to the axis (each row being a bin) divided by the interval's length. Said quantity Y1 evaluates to 6.9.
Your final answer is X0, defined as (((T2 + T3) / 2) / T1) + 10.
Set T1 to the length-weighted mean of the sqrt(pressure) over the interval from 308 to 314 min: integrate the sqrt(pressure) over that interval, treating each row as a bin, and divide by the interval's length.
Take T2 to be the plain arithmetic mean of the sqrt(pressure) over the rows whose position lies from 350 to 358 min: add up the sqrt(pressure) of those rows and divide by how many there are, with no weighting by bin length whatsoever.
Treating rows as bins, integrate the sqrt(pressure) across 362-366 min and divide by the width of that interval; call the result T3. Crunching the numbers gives 11.1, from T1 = 2.56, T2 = 2.81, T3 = 2.92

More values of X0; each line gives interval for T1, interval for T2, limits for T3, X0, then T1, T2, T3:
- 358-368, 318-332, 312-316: 10.8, 2.91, 2.27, 2.53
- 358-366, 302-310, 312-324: 10.9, 2.90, 2.53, 2.44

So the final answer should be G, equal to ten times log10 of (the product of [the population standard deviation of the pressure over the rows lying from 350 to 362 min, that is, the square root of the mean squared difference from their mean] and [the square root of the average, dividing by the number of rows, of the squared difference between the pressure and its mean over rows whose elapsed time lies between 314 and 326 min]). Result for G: -8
